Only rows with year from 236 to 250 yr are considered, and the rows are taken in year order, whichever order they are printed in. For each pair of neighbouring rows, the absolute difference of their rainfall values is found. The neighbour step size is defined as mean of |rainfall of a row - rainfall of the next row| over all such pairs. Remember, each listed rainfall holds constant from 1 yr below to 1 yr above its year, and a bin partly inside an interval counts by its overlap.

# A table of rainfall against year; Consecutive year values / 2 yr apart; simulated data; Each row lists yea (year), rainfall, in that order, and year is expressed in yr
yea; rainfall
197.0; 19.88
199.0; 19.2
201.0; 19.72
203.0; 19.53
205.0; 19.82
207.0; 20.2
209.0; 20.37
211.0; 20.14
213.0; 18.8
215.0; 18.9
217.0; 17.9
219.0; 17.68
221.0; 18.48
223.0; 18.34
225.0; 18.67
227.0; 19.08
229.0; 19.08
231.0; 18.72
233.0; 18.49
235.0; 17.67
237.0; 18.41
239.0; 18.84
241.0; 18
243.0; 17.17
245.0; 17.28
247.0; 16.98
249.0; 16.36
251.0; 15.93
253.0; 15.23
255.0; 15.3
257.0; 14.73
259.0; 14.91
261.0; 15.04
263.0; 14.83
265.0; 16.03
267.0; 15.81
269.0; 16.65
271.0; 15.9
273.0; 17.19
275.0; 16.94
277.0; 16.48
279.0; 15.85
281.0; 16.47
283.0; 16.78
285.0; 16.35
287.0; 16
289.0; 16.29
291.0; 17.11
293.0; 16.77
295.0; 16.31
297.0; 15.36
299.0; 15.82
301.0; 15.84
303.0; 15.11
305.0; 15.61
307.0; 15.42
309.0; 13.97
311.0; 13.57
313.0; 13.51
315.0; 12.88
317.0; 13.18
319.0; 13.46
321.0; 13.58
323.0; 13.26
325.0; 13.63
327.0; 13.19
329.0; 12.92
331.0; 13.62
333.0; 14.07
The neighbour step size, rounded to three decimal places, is 0.522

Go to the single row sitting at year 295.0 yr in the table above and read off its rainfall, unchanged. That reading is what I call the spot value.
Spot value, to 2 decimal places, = 16.31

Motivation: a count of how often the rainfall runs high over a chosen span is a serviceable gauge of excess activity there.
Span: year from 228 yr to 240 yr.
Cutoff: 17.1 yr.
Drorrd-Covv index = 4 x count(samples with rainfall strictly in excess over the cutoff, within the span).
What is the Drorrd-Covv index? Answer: 24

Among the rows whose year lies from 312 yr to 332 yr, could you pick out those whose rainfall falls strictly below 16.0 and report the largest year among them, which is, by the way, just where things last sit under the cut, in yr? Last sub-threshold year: 331.0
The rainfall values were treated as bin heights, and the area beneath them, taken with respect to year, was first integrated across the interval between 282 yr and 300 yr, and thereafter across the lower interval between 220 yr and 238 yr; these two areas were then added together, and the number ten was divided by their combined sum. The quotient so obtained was 0.016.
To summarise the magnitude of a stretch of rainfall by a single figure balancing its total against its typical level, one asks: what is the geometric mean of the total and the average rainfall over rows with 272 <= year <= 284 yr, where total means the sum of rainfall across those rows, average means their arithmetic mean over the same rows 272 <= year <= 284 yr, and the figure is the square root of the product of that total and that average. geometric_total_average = 41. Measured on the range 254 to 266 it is 37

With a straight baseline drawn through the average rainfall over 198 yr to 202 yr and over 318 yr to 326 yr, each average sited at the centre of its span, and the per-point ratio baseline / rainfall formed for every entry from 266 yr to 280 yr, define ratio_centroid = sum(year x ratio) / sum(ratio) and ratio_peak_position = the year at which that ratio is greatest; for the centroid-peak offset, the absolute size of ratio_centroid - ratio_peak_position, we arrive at 5.9 yr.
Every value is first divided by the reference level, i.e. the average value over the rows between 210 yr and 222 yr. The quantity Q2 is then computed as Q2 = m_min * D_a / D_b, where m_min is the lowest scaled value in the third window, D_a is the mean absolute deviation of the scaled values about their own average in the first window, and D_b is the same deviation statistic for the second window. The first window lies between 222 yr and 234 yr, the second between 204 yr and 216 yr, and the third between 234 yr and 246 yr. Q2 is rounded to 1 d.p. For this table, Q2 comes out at 0.4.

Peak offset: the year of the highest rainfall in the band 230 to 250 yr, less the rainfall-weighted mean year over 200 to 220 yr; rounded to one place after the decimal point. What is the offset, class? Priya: 29.2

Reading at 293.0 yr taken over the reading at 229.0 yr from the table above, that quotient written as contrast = 0.88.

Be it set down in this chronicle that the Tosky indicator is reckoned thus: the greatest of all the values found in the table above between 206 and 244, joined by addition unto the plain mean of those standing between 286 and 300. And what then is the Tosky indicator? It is 36.6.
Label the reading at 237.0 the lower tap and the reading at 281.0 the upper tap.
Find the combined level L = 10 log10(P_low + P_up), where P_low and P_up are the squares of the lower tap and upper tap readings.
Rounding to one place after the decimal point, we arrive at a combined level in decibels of 27.9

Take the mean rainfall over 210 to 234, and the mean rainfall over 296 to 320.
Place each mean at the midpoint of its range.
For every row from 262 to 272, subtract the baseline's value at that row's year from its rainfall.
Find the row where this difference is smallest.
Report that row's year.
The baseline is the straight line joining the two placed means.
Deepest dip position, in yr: 263.0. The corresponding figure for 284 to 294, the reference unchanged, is 287.0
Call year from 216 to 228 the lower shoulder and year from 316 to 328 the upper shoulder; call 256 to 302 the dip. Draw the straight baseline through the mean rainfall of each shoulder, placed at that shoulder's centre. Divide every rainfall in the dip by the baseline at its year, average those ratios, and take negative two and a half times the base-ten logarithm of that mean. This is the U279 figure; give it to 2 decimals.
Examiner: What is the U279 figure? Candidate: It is -0.04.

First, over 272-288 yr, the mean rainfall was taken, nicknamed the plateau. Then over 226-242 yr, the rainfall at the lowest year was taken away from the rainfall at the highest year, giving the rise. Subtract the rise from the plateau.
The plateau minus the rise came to 17.6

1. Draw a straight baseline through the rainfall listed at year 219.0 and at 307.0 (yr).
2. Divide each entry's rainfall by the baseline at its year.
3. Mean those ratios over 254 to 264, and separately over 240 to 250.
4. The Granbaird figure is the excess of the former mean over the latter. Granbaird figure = -0.11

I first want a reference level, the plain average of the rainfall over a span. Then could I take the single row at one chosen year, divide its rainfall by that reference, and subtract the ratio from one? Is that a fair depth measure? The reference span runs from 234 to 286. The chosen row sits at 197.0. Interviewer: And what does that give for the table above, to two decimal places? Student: -0.21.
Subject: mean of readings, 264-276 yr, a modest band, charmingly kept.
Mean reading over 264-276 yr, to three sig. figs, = 16.4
